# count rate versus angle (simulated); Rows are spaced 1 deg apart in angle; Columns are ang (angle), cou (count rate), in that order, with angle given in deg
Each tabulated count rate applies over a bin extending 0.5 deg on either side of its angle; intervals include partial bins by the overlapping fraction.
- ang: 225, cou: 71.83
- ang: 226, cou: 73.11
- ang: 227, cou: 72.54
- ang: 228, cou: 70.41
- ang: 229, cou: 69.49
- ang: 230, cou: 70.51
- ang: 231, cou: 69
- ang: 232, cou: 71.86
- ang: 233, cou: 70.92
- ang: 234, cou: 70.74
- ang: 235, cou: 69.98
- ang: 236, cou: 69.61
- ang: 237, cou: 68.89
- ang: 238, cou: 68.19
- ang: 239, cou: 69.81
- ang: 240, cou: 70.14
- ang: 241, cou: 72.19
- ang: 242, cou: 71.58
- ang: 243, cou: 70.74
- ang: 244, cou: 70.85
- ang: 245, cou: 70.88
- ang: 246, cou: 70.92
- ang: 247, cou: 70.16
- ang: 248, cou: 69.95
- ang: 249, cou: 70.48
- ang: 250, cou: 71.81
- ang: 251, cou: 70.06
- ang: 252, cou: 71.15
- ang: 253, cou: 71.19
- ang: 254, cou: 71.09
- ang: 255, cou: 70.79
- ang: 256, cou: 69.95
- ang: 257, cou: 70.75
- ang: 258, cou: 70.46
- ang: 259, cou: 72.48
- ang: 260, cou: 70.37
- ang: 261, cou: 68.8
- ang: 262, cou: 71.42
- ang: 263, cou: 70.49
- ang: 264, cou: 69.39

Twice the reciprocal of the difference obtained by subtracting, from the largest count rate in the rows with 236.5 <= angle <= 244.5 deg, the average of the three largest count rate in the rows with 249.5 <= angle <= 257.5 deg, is 2.5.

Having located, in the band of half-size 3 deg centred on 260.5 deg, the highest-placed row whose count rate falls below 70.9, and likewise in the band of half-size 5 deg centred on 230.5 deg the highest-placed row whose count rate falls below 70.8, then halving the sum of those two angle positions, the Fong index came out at 249.0 deg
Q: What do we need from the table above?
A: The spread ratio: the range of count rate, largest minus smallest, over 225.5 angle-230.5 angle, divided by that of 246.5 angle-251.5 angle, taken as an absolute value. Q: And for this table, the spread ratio 1.9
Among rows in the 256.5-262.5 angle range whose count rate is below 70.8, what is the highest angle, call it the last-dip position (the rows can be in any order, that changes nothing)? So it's 261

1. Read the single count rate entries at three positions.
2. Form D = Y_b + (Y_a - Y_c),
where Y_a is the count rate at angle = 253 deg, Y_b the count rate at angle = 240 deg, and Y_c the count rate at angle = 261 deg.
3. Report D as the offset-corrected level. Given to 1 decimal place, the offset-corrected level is 72.5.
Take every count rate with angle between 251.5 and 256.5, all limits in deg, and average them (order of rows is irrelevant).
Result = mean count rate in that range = 70.8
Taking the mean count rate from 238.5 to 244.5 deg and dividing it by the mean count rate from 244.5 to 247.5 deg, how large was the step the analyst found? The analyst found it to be 1.00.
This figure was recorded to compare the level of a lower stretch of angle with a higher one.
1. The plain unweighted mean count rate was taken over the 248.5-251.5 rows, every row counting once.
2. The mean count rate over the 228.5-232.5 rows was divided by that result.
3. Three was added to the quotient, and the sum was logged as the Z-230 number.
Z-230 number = 3.99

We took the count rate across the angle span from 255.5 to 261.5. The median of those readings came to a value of 70.4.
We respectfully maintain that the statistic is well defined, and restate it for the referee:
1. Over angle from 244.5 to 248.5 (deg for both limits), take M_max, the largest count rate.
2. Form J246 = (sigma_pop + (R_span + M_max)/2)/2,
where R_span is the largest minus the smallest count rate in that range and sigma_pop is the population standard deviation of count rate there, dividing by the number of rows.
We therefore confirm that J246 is 18.2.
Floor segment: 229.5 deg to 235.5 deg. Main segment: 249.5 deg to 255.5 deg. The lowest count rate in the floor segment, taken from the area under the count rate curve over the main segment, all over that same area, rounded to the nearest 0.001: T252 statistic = 0.838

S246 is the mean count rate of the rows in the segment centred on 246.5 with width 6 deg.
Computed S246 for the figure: 70.5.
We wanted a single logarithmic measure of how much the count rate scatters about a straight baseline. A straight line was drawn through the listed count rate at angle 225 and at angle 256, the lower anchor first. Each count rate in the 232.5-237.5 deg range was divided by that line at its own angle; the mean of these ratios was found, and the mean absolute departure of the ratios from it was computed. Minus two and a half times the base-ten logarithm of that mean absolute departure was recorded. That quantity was 5.2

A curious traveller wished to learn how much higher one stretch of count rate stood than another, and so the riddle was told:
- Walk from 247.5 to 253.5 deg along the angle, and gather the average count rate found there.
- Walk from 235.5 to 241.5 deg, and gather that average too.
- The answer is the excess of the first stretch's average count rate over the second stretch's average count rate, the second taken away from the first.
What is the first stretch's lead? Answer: 1.0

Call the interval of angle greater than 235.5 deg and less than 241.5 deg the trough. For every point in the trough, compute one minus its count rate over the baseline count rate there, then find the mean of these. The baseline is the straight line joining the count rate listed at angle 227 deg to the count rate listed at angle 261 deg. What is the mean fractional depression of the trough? 0.021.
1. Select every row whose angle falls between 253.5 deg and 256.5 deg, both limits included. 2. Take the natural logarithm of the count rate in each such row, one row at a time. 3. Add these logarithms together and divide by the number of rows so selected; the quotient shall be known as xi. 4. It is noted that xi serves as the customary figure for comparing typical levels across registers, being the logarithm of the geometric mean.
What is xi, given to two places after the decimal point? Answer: 4.26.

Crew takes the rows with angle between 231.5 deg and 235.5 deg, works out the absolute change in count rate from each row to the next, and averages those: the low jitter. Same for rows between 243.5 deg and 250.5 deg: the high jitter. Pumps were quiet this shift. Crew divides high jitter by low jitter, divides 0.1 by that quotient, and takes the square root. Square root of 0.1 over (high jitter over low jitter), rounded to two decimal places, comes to 0.36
